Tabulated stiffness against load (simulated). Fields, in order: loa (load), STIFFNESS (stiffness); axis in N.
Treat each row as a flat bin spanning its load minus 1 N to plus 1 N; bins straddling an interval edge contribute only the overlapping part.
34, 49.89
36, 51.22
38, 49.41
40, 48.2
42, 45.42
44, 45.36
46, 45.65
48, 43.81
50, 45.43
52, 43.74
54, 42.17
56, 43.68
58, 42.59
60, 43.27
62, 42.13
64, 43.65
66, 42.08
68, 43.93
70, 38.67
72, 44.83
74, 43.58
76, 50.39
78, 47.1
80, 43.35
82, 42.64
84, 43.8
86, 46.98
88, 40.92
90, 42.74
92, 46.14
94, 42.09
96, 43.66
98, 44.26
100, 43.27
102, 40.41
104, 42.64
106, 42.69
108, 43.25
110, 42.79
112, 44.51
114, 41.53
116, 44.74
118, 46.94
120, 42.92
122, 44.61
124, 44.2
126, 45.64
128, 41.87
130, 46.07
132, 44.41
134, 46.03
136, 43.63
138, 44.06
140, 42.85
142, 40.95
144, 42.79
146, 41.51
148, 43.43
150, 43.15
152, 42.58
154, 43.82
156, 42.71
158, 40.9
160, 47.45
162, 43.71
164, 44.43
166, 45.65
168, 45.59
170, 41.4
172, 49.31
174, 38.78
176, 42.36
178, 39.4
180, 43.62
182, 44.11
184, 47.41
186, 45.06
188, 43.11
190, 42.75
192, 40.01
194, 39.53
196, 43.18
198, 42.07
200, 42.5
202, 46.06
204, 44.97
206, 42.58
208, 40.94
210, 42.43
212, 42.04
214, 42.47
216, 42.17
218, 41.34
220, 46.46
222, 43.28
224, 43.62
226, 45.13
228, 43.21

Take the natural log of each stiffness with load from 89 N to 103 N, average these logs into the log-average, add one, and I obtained 4.766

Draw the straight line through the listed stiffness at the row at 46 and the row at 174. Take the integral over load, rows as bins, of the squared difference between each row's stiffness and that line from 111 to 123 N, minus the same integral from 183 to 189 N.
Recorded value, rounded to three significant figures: -213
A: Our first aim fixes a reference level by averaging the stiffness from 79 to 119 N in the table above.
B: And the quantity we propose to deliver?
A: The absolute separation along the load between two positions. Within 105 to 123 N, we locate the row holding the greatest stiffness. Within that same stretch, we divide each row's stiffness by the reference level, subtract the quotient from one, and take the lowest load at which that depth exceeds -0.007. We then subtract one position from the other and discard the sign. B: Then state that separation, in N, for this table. 12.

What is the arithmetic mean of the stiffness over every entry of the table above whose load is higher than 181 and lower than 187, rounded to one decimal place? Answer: 45.5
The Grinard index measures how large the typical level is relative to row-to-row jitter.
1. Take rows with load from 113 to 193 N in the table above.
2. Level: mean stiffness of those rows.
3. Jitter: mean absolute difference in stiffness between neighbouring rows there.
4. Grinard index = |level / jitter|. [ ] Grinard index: 18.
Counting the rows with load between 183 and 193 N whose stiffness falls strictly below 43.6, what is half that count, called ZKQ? 1.5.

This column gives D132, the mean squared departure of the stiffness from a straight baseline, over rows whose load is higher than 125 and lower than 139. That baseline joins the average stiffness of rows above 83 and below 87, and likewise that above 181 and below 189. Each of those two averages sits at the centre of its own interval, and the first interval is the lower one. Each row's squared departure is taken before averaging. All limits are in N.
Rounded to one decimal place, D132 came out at 2.4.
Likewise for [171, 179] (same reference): 23.7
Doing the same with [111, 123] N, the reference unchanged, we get 3.9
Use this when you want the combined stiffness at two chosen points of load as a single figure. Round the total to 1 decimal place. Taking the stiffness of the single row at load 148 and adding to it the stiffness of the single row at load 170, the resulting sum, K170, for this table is 84.8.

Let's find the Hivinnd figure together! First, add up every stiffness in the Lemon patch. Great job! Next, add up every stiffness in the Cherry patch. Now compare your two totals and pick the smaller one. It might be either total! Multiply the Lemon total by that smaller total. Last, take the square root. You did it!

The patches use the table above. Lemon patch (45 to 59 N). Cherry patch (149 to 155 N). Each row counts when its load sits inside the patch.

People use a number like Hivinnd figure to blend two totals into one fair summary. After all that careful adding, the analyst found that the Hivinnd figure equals 199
